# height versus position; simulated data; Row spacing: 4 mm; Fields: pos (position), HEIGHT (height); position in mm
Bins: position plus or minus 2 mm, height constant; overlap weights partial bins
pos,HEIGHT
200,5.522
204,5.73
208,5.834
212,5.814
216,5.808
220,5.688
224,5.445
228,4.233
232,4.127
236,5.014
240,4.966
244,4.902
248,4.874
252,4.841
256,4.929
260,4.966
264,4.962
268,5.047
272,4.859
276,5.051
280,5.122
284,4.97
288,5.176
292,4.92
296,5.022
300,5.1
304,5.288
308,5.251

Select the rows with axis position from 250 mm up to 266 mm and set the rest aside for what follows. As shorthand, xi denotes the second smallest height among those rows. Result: 4.929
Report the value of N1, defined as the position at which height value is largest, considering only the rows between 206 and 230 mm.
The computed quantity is 208 mm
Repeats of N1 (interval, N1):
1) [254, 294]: 288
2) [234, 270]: 268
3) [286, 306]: 304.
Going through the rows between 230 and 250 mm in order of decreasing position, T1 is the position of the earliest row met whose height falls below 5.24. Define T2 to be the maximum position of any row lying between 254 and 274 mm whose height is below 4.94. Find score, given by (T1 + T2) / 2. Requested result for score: 260 mm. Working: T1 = 248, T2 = 272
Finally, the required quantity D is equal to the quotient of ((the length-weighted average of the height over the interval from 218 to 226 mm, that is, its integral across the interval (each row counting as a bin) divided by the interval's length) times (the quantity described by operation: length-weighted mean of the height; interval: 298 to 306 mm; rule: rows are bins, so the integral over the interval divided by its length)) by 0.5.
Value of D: 57.8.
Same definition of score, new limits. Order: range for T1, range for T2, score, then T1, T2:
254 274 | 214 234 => 252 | 272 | 232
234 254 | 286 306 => 272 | 252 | 292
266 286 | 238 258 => 270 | 284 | 256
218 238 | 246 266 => 246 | 236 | 256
